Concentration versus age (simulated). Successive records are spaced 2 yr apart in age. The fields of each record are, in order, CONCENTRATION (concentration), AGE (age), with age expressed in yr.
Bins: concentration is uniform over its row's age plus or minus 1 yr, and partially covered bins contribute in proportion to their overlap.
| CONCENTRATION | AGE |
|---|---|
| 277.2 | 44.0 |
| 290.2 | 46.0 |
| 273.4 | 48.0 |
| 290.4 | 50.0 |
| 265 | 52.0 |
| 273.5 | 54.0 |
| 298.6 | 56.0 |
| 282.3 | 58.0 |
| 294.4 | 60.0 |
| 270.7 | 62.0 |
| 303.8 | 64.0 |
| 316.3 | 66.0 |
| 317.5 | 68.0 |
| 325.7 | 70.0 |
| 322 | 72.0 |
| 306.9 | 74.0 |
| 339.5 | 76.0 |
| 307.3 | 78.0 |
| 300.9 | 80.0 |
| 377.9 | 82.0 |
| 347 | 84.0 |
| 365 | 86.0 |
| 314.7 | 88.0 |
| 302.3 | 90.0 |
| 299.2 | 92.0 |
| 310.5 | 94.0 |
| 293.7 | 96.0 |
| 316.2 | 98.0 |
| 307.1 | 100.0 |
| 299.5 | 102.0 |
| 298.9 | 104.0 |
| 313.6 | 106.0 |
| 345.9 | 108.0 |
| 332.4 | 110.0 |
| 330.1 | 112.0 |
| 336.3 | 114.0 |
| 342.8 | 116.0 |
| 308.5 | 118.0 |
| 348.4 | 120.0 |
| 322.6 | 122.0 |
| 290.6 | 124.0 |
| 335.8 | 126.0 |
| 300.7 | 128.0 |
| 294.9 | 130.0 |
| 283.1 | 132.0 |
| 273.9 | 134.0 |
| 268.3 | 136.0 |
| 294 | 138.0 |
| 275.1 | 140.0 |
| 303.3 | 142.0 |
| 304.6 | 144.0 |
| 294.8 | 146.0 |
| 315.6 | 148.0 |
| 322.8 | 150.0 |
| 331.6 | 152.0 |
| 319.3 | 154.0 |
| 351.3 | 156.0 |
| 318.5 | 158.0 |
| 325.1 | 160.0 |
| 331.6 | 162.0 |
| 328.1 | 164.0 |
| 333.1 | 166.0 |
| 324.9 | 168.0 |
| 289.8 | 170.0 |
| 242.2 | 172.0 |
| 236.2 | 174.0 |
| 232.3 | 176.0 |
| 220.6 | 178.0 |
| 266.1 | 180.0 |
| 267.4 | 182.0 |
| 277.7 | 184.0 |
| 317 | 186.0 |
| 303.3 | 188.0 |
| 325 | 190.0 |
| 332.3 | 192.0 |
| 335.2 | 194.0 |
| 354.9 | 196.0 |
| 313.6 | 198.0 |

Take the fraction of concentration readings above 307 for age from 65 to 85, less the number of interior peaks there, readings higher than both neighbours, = -2.2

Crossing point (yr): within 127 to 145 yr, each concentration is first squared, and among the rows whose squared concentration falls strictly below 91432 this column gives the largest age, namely 140.0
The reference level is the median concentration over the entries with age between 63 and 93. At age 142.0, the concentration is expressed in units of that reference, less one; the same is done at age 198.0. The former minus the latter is -0.033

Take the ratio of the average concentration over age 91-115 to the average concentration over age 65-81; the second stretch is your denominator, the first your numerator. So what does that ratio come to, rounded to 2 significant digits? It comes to 0.99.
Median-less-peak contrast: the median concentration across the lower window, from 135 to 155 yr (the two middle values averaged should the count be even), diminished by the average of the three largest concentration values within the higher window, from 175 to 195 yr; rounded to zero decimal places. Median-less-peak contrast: -27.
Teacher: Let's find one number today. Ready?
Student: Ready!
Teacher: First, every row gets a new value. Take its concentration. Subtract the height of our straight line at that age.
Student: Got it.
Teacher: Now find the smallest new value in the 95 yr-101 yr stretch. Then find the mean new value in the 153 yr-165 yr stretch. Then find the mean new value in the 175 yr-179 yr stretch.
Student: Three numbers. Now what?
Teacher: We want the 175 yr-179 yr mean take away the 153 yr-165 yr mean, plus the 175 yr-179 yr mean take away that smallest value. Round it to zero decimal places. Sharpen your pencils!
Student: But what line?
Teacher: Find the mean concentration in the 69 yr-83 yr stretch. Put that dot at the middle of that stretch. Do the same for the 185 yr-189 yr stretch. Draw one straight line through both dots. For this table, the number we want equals -156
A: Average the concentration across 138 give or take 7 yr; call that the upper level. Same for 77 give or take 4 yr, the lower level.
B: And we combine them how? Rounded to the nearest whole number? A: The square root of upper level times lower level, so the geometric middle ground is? 300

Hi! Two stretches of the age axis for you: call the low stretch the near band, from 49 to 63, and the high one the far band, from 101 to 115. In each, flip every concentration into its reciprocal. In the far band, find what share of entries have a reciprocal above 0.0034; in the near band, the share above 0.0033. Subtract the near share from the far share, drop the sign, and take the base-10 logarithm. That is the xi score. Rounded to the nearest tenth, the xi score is 0.0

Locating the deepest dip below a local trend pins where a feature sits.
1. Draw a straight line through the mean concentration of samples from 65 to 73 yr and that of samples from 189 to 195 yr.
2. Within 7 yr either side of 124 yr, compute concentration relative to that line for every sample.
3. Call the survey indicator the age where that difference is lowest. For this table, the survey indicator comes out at 124.0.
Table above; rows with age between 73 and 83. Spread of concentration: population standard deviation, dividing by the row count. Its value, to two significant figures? 29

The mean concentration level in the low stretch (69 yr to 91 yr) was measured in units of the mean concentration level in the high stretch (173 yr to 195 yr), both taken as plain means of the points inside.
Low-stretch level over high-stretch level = 1.16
